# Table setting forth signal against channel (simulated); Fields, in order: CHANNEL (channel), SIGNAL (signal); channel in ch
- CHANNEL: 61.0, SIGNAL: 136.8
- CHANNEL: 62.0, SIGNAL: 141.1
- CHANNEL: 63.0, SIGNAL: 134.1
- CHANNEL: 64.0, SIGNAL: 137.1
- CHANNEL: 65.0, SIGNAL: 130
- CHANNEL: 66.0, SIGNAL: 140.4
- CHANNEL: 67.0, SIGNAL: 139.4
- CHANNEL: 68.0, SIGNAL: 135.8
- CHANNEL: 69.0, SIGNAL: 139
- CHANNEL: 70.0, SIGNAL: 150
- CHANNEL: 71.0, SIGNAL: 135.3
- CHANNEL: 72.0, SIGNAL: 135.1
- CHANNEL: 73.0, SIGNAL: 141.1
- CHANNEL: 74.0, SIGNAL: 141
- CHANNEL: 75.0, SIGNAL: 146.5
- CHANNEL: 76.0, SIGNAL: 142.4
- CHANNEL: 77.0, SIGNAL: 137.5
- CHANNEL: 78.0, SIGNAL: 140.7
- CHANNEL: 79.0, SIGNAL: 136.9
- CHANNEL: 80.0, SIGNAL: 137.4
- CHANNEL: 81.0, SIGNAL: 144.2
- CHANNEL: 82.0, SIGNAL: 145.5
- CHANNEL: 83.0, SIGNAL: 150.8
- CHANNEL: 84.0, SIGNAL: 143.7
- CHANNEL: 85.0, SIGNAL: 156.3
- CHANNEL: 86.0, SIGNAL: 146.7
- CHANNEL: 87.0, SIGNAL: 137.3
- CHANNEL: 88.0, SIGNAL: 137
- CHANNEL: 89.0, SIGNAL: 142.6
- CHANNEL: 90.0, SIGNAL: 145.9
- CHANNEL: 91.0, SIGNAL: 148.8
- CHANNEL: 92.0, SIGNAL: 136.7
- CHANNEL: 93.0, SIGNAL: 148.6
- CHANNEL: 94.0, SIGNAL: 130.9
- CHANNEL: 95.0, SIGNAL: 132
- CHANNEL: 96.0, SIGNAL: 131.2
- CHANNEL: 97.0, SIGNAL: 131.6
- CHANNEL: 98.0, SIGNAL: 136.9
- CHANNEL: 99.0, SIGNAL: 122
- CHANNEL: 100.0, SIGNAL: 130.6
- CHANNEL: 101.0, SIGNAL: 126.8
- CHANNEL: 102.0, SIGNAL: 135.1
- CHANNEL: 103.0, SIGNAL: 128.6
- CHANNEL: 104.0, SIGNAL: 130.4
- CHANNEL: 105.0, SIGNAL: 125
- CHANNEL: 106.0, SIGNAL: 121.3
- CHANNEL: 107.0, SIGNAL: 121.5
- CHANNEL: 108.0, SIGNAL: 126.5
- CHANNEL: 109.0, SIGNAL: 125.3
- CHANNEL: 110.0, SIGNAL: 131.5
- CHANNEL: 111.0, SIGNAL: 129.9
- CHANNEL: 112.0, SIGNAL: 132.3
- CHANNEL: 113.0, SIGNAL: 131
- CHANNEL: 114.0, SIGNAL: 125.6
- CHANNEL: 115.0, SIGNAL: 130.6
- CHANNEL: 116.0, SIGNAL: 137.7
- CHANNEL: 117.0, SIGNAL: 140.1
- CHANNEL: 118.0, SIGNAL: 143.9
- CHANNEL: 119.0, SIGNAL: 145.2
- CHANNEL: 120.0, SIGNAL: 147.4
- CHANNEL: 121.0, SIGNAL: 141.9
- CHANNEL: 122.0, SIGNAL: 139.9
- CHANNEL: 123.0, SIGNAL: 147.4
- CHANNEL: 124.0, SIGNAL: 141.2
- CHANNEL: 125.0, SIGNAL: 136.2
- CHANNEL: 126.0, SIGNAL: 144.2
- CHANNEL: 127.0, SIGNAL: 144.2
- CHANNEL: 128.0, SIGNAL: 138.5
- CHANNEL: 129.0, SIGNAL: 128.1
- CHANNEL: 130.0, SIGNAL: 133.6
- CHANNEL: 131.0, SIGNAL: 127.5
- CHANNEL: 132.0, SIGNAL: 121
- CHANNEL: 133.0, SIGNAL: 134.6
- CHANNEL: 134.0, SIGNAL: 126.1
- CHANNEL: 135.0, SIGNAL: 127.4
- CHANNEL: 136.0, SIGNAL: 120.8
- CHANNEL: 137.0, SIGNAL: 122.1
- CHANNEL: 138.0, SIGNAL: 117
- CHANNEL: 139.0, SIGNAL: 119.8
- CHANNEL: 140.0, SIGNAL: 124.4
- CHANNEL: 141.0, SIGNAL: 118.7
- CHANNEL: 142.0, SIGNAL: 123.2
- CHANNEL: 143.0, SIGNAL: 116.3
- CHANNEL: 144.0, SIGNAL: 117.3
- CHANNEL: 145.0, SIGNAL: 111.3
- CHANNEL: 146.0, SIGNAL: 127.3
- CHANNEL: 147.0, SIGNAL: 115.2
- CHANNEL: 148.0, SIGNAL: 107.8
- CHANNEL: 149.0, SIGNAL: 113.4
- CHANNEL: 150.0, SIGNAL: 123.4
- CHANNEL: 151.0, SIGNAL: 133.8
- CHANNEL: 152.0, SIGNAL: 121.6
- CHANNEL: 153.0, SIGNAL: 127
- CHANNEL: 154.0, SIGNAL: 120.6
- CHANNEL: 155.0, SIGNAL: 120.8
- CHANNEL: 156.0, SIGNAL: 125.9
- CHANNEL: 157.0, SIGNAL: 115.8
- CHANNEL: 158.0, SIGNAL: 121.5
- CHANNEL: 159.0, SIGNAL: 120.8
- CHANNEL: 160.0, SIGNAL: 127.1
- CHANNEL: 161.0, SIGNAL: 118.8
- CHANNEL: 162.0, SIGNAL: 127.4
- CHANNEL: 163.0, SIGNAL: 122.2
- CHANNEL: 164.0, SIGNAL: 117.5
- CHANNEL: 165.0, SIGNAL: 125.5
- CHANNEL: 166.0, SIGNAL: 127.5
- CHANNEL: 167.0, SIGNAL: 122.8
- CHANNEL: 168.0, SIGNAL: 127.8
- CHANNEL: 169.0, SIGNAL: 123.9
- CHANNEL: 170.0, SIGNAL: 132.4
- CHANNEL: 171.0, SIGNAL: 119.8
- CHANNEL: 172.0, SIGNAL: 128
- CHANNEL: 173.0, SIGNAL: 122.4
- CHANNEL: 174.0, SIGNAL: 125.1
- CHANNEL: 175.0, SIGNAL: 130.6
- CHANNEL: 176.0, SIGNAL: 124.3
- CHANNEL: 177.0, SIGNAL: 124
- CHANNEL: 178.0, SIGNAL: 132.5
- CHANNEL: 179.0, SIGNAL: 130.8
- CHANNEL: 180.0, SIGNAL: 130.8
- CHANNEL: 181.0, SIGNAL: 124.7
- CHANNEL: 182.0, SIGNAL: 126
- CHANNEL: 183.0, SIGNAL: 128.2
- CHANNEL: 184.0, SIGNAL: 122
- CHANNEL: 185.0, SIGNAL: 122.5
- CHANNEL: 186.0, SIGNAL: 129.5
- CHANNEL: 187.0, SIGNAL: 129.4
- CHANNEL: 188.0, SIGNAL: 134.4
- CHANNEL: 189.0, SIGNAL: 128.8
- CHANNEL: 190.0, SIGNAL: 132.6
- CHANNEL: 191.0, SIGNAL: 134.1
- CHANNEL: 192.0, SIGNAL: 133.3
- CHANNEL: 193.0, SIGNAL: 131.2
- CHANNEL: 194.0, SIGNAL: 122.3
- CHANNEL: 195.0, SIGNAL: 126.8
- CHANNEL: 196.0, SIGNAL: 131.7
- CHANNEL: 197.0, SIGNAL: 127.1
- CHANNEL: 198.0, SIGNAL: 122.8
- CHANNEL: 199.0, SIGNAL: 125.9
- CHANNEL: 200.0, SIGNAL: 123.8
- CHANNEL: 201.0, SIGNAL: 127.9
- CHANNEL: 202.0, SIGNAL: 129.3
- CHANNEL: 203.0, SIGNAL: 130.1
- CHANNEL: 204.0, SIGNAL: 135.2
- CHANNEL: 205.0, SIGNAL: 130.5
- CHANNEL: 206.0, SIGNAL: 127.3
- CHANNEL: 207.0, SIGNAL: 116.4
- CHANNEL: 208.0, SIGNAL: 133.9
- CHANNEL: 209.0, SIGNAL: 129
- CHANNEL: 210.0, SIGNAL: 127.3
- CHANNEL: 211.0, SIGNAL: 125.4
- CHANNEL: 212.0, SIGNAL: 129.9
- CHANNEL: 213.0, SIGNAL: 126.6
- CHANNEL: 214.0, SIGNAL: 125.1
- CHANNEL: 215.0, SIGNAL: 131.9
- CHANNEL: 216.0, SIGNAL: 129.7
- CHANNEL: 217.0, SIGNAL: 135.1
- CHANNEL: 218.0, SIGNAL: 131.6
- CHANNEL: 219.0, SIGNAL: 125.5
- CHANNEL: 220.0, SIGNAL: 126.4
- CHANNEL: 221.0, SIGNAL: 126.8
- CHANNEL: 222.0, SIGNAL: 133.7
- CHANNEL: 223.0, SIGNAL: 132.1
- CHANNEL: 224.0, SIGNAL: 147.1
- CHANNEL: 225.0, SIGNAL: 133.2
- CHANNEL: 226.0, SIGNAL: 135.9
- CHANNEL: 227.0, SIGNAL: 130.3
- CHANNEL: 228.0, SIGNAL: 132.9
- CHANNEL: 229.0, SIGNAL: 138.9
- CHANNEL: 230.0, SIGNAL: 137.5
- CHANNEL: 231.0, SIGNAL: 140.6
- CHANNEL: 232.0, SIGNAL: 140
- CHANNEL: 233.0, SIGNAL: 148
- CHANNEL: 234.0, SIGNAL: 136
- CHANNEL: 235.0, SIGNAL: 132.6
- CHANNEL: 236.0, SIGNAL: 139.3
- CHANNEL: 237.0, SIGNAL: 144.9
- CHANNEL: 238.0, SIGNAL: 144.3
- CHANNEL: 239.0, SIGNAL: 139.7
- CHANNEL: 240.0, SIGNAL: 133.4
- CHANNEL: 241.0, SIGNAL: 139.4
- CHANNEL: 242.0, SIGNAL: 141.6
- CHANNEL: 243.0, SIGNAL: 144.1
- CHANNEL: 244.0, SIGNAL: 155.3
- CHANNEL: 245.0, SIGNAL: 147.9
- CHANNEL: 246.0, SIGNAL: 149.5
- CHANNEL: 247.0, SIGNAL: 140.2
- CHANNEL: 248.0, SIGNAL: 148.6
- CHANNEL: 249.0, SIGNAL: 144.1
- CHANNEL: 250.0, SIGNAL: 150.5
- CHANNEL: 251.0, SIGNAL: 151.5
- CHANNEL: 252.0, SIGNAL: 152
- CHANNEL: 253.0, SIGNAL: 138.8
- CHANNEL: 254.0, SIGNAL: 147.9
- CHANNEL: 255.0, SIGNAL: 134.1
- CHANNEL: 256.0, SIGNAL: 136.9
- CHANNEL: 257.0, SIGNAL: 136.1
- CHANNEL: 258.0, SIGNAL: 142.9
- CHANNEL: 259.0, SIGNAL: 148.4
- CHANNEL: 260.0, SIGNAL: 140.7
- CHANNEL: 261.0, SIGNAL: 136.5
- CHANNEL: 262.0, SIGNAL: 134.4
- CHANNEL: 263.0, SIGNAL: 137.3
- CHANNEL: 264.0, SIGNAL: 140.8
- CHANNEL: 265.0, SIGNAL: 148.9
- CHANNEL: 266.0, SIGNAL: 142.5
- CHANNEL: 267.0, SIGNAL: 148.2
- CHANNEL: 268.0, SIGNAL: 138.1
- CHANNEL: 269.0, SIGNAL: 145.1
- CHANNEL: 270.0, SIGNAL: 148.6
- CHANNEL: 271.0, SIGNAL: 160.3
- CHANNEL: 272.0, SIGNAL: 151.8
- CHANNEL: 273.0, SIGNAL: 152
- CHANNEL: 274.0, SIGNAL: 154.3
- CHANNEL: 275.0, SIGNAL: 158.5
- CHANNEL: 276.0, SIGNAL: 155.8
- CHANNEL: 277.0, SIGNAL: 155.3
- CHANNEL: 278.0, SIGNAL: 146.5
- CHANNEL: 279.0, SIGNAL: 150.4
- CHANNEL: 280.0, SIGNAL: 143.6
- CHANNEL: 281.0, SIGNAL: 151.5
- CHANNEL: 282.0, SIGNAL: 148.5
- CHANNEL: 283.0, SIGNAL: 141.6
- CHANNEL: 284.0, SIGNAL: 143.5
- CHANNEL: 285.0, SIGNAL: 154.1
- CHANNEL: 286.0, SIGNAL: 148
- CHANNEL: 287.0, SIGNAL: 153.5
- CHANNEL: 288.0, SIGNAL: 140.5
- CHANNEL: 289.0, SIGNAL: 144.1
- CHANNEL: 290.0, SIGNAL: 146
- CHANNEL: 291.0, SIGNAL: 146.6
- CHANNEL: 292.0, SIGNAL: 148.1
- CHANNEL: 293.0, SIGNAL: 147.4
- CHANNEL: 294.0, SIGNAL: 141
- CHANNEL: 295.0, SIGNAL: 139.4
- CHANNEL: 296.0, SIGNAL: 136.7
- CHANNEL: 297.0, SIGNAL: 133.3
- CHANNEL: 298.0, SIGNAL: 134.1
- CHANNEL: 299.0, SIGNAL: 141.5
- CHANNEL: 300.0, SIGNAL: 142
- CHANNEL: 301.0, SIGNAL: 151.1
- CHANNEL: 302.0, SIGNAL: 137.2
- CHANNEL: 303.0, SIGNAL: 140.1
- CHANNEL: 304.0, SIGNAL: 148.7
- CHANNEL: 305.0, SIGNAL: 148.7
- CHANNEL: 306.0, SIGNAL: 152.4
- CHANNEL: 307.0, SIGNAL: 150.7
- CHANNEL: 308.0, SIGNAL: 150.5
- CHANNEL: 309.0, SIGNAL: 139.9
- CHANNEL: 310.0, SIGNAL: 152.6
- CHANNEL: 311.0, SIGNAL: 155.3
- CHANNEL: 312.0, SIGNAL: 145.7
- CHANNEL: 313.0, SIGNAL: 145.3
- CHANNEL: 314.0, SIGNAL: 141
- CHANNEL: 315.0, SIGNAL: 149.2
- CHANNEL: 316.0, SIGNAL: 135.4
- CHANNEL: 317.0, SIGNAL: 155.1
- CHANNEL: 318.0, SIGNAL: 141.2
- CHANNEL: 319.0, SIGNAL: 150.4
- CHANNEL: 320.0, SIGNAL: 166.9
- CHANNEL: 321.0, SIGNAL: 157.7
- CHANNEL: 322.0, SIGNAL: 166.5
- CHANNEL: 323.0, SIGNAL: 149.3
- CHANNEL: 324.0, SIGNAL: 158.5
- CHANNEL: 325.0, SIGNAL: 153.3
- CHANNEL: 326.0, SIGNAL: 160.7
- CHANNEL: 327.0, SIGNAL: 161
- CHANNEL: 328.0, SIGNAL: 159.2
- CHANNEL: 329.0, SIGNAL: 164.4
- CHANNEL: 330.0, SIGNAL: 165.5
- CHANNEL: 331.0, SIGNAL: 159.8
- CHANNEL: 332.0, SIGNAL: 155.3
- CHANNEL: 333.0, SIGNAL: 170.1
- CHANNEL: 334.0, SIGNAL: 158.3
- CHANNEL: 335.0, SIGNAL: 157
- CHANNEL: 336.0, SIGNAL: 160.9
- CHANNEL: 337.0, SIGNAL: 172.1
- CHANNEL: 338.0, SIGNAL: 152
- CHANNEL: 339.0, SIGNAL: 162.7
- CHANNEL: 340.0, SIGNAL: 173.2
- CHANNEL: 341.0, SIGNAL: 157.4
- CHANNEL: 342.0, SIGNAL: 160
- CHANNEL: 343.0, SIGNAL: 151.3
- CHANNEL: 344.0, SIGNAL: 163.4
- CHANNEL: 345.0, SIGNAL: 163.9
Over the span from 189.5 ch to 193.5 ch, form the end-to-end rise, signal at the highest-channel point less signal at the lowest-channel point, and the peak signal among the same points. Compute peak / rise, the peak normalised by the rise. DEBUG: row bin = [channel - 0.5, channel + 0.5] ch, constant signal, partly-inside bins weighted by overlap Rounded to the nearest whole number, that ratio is -96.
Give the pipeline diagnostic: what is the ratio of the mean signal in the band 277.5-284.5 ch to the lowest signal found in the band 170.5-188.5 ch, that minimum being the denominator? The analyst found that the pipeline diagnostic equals 1.22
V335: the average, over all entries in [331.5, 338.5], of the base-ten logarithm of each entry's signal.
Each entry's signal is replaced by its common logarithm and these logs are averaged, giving 2.21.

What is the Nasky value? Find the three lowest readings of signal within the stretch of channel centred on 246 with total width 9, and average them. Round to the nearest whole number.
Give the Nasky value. 142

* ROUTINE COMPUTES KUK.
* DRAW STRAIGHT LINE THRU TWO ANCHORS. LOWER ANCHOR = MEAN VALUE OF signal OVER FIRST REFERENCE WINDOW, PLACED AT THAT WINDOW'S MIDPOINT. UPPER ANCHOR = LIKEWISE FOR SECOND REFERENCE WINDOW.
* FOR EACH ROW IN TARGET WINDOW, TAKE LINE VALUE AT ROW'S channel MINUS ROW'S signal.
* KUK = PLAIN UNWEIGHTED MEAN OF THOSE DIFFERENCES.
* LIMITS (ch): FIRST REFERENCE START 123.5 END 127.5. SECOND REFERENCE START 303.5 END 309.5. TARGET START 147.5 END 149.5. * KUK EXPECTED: 32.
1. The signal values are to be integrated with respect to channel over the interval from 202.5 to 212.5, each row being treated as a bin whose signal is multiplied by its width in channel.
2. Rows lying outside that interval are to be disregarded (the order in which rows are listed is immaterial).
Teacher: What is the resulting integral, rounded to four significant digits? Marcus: 1285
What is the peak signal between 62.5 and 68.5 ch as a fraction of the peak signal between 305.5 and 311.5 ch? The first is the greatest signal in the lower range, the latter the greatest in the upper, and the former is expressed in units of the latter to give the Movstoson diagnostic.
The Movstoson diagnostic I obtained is 0.90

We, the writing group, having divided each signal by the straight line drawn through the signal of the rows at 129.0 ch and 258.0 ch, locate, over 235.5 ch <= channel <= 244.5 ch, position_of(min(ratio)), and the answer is 240.0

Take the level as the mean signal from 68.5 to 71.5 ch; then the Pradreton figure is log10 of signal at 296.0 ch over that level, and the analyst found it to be -0.01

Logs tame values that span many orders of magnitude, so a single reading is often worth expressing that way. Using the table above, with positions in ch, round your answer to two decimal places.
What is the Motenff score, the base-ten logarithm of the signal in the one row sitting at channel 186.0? 2.11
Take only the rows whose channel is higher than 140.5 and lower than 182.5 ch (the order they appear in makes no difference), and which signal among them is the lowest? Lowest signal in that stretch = 107.8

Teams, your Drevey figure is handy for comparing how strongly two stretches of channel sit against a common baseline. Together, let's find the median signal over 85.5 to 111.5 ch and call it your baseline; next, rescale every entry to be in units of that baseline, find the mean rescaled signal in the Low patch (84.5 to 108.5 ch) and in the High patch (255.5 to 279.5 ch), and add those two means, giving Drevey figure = 2.14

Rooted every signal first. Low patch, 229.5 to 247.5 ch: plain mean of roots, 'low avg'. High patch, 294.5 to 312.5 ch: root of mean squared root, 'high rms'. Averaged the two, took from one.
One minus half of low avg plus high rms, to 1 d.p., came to -11.0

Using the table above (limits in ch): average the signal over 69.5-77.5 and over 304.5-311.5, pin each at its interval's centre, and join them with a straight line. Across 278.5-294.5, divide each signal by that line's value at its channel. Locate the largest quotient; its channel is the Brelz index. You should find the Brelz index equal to 285.0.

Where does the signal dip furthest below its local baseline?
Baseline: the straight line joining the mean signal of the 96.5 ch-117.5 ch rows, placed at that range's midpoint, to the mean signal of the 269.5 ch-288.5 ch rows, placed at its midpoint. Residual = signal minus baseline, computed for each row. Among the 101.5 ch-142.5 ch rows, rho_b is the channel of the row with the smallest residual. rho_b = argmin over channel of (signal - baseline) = 138.0 ch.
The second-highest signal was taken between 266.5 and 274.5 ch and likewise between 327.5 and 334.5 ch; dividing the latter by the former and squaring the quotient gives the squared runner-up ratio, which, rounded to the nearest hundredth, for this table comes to 1.15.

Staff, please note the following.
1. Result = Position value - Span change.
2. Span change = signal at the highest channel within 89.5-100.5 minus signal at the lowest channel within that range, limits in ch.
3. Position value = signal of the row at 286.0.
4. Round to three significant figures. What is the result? 163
